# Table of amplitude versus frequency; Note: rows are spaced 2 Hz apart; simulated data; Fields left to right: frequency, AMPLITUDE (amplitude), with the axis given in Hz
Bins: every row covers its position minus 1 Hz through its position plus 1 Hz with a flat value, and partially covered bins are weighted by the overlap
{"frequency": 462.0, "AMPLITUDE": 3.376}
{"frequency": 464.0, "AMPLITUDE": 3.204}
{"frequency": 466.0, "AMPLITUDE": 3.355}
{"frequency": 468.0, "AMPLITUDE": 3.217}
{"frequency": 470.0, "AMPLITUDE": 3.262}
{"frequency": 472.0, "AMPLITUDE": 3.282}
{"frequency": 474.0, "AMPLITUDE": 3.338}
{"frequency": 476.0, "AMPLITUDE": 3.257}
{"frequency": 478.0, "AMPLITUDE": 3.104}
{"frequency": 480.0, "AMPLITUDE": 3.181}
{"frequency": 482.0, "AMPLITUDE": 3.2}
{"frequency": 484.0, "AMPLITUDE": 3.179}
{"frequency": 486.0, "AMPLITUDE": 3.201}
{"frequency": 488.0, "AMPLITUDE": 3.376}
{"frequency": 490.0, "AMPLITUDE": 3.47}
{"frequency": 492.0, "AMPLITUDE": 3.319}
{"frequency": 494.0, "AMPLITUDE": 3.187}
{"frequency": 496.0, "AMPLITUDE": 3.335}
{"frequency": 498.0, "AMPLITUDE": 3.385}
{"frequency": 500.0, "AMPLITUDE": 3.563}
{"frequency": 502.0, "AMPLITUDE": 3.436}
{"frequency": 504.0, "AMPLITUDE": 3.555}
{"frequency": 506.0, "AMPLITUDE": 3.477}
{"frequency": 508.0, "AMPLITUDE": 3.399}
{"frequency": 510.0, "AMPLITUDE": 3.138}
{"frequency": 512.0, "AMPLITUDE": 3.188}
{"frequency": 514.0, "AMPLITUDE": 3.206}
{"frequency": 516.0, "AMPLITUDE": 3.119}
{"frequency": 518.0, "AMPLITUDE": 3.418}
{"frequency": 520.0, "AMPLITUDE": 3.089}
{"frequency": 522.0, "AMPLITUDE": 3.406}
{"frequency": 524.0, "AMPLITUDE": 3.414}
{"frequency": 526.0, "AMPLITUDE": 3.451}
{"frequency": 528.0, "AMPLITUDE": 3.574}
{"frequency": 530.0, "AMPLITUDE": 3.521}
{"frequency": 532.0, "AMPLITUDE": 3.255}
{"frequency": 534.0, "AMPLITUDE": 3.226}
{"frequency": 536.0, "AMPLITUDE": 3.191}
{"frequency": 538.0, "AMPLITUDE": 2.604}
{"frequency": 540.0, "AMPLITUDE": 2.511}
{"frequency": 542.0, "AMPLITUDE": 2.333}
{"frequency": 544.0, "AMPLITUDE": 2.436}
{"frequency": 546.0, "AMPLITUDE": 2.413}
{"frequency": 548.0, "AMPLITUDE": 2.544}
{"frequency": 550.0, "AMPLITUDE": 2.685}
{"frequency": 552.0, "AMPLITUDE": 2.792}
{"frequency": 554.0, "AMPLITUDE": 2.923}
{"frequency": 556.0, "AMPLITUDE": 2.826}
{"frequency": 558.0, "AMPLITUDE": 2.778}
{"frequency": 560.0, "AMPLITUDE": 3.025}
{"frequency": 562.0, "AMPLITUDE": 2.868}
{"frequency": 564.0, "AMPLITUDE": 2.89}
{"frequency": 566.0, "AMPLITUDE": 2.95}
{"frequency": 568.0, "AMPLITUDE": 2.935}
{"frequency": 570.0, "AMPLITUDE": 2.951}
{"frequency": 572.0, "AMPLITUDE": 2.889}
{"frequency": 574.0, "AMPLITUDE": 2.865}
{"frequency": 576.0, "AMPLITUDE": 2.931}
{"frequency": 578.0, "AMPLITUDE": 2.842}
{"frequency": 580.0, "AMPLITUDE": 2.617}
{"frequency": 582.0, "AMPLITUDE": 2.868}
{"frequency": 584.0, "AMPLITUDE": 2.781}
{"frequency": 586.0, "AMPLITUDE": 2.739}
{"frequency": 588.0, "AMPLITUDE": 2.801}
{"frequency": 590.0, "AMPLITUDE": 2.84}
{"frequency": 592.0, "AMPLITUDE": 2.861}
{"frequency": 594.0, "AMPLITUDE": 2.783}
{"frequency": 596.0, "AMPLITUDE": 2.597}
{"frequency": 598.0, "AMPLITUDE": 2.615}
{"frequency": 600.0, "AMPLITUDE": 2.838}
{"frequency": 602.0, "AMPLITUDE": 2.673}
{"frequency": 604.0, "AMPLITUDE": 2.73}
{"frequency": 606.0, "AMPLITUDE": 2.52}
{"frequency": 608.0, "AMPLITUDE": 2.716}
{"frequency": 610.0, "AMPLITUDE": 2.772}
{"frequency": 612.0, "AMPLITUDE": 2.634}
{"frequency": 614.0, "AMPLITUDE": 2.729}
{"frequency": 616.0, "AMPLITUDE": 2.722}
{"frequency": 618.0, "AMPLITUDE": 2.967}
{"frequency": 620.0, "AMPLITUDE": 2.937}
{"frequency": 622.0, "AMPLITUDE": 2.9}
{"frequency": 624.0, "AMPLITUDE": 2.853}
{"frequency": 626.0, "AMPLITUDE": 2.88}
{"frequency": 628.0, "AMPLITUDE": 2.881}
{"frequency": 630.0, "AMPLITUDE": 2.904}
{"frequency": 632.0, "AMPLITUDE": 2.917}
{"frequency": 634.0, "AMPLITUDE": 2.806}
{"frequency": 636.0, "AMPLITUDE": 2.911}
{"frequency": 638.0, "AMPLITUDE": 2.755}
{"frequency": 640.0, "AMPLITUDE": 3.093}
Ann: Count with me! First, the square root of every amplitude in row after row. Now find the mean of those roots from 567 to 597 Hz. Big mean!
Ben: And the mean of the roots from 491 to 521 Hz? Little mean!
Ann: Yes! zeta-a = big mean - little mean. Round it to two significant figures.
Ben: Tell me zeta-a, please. -0.14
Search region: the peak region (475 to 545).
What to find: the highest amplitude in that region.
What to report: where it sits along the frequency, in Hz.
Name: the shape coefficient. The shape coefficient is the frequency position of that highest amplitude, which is 528.0 Hz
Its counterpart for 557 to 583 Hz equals 560.0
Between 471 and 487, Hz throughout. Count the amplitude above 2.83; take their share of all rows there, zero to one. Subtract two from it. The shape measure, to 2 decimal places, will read -1.00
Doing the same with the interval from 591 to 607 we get -1.75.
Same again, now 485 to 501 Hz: -1.00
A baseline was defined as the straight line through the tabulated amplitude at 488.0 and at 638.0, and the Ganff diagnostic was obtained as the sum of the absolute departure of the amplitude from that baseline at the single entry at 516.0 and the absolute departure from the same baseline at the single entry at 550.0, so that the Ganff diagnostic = 0.6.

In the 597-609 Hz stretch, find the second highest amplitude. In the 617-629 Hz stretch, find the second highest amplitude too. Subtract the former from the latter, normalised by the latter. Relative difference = 0.07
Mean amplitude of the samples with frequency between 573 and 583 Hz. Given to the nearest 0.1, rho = 2.8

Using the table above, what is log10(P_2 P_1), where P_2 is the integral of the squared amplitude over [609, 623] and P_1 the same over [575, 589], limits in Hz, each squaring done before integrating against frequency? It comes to 4.08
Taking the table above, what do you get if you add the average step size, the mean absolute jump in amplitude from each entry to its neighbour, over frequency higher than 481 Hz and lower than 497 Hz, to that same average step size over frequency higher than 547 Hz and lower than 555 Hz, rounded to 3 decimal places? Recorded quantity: 0.232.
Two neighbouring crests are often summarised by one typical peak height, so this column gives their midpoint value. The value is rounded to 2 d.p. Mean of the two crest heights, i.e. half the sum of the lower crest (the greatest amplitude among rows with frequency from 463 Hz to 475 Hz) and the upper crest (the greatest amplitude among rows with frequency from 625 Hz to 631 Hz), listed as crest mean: 3.13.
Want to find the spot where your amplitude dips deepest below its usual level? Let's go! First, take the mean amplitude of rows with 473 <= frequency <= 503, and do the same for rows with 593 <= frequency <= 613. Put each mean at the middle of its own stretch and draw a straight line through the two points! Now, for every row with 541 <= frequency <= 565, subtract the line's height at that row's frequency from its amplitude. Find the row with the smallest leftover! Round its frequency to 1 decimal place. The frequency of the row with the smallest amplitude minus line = 542.0 Hz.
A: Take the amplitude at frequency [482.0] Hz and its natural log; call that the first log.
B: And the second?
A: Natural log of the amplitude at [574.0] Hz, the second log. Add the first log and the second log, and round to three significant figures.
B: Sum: 2.22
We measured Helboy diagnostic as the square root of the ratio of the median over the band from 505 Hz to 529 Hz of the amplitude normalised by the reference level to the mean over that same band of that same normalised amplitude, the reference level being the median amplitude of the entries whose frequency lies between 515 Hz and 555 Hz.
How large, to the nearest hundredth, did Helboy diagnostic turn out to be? 1.01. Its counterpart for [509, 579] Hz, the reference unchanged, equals 0.99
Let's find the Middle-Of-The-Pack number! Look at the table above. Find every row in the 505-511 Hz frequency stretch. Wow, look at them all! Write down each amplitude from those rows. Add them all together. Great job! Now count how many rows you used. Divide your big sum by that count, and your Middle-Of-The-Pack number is 3.3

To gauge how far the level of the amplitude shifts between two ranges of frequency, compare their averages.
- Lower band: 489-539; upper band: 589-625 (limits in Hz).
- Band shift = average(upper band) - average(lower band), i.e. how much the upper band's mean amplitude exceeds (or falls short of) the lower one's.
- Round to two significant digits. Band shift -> -0.56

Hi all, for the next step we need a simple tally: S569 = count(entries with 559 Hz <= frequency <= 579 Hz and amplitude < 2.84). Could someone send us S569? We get 0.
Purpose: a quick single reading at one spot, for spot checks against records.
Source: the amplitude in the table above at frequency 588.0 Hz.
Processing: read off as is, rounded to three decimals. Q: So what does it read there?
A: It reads 2.801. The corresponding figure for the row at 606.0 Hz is 2.520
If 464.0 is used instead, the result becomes 3.204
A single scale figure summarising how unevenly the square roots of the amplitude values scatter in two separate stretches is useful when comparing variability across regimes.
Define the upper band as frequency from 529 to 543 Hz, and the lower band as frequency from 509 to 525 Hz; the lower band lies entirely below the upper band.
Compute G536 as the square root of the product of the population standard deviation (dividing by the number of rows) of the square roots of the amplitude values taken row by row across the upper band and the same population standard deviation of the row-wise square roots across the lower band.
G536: 0.068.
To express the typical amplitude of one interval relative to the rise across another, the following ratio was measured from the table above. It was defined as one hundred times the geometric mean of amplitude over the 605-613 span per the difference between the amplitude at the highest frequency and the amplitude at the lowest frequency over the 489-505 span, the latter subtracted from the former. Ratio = 3128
